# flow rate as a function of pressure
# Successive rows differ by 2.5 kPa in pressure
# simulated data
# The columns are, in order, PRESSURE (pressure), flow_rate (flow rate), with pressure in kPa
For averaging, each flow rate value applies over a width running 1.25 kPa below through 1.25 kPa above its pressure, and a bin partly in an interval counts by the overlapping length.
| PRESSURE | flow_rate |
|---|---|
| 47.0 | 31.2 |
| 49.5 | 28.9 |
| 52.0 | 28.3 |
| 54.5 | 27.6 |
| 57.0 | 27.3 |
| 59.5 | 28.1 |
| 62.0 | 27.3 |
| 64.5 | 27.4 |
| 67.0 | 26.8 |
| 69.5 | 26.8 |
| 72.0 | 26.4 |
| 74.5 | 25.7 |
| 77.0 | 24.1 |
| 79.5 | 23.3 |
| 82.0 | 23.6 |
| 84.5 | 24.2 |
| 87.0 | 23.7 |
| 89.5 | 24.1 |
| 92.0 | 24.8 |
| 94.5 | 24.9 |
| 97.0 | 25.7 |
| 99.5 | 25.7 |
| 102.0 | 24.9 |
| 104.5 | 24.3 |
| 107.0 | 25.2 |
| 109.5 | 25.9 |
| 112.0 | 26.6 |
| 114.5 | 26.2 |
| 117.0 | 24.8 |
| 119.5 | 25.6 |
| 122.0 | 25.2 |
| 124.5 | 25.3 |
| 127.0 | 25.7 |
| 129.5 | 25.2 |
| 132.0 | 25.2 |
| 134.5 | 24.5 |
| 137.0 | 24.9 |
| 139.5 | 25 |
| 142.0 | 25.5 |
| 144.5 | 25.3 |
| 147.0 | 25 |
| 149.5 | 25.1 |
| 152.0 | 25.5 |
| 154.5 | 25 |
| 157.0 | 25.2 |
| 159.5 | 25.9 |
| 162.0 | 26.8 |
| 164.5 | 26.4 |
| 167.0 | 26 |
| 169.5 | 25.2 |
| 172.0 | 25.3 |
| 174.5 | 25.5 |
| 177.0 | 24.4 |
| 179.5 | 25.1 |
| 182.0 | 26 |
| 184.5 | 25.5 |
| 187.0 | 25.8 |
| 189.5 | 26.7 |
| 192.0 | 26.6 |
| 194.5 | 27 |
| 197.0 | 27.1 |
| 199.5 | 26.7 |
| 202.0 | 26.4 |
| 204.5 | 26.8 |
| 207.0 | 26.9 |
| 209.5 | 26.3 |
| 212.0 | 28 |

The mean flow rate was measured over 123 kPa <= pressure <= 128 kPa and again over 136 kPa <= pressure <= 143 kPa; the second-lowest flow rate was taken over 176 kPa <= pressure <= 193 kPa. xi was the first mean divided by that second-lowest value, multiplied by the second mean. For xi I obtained 25.5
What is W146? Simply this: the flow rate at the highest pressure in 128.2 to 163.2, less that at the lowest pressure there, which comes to 1.6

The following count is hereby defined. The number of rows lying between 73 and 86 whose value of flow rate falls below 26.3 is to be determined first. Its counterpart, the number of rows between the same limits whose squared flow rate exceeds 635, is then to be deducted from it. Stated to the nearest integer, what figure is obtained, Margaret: 4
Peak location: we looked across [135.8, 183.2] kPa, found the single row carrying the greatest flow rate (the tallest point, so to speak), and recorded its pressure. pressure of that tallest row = 162.0 kPa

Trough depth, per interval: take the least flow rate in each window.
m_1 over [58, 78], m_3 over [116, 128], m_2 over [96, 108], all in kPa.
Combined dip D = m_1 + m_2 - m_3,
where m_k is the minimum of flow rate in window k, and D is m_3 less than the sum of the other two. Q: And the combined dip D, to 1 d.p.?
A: 23.6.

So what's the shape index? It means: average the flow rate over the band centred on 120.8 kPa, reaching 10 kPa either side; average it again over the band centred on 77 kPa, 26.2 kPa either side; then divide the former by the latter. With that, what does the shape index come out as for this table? 0.99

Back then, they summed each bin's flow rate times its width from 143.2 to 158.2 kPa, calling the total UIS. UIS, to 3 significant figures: 378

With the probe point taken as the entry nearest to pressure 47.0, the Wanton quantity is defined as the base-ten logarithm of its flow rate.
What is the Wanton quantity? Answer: 1.494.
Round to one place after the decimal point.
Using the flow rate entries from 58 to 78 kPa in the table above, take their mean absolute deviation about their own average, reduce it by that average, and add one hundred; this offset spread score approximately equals 74.3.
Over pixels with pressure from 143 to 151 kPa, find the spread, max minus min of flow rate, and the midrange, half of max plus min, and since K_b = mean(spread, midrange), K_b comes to 12.7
